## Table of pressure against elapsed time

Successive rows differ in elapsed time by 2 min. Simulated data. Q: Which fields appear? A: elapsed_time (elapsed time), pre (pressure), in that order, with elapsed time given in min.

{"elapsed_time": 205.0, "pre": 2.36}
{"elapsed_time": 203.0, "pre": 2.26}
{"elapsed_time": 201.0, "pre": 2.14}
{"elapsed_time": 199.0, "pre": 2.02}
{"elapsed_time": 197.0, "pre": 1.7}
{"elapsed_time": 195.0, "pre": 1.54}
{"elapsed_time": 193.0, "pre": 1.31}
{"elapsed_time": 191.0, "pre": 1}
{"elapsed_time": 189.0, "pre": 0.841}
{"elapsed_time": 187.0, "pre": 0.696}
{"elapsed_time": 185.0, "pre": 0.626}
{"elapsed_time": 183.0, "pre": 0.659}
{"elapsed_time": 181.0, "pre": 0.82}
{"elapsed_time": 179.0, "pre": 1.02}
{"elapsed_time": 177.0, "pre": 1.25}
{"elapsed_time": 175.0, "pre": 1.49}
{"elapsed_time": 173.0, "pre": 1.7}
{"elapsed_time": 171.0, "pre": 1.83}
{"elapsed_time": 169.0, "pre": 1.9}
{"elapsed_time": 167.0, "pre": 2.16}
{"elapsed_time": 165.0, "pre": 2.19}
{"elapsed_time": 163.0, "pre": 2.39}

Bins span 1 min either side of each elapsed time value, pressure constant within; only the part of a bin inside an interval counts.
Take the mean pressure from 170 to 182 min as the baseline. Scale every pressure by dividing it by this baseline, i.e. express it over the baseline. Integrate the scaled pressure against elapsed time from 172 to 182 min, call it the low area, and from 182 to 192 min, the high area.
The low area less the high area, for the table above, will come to 4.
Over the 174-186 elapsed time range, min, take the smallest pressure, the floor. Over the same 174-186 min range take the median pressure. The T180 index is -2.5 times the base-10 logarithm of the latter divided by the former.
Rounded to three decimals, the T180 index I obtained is -0.418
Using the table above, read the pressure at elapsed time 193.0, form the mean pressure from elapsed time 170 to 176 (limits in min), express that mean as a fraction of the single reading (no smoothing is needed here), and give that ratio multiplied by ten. 13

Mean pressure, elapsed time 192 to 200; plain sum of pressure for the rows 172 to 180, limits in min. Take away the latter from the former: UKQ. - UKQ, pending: -3.8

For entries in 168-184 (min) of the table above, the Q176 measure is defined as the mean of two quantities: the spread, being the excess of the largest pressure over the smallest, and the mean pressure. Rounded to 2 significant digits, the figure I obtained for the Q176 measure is 1.3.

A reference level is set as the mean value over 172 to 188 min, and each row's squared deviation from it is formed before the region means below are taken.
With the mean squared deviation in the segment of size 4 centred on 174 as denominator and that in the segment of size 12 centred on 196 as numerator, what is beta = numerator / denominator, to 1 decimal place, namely 1.5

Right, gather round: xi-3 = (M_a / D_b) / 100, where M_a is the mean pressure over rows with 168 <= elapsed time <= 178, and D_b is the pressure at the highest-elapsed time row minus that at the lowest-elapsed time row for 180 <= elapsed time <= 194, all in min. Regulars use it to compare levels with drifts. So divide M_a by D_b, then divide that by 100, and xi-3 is 0.033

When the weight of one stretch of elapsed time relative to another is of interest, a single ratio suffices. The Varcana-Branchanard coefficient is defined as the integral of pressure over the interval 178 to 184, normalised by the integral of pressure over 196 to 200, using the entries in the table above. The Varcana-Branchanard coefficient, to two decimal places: 0.67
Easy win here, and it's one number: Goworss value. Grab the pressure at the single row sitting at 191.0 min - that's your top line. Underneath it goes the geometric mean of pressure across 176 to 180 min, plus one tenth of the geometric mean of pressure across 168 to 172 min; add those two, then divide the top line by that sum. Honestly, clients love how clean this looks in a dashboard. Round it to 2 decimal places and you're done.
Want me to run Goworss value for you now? 0.76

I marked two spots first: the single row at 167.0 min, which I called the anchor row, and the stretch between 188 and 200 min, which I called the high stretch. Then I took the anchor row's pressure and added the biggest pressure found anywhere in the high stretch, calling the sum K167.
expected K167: 4.18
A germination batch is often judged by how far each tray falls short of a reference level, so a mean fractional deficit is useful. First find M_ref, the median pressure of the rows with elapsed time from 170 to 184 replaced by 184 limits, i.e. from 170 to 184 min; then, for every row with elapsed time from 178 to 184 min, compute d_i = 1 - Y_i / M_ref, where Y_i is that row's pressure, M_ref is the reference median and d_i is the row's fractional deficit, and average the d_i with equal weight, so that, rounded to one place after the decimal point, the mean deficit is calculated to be 0.3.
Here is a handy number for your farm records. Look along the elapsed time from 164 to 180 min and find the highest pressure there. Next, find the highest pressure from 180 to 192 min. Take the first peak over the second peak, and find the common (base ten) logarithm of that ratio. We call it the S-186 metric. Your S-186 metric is 0.34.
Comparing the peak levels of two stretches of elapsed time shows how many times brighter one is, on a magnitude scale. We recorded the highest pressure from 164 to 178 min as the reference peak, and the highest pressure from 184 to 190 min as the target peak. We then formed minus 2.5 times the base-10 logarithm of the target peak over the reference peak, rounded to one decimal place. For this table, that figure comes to 1.0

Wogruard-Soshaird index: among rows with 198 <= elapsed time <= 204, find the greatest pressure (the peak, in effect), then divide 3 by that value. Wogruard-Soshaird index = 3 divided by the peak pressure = 1.3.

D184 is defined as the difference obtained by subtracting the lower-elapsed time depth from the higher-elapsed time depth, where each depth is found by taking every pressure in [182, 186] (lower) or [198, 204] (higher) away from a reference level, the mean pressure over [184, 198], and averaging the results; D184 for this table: -1.5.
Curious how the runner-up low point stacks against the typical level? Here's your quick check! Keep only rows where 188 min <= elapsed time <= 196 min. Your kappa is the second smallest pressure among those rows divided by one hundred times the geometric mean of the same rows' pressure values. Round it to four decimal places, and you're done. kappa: 0.0088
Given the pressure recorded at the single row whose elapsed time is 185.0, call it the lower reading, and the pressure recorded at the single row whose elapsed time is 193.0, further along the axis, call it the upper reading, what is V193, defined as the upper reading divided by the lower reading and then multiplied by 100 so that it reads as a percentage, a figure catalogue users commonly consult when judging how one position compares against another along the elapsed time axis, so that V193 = 209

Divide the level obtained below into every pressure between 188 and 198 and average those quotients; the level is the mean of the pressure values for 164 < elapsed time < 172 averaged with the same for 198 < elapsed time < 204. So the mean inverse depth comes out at 1.74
